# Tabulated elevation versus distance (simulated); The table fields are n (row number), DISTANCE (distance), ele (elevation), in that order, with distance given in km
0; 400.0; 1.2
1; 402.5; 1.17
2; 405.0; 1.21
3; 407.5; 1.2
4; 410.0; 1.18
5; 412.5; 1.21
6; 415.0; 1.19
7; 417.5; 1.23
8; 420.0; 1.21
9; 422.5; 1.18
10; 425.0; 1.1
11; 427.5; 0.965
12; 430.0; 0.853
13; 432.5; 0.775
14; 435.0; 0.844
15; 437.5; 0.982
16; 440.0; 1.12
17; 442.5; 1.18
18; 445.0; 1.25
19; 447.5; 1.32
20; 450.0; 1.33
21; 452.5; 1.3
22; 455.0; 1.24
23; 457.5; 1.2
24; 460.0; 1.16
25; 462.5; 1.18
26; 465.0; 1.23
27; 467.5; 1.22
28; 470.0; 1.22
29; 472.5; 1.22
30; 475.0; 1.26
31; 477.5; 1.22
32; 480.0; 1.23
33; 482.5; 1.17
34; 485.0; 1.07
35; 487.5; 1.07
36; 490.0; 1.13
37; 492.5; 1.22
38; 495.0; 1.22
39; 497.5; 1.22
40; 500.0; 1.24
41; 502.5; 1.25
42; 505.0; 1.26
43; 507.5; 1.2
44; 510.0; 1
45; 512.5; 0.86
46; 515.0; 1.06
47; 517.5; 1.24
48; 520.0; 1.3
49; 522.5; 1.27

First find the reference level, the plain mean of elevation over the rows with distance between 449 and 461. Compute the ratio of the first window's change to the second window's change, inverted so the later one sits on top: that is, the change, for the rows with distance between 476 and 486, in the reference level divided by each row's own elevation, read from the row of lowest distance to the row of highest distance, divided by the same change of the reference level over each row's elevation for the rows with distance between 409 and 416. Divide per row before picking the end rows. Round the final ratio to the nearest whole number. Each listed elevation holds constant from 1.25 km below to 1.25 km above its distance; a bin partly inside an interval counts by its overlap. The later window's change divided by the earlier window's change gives -16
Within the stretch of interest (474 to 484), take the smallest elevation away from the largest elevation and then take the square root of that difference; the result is 0.30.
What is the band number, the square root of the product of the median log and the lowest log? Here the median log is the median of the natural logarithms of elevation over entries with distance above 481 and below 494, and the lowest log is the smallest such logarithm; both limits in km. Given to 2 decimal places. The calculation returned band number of 0.09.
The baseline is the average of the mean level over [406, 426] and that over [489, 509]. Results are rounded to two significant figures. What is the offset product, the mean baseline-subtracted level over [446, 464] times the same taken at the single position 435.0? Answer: -0.016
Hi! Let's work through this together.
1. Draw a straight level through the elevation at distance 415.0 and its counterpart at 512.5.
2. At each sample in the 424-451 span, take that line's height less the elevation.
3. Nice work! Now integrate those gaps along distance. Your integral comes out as 1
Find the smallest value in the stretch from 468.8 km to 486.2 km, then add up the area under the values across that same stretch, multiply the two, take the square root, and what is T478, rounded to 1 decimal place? 4.7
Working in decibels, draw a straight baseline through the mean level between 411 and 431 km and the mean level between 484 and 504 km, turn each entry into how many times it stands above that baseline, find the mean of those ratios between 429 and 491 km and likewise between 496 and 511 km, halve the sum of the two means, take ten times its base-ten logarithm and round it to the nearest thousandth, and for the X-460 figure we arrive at 0.019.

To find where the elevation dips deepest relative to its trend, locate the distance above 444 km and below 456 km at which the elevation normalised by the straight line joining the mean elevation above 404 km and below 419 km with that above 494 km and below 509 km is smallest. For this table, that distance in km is 455.0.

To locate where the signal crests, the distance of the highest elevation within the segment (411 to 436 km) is 417.5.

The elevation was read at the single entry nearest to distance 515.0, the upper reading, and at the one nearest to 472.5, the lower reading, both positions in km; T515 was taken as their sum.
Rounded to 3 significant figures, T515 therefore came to 2.28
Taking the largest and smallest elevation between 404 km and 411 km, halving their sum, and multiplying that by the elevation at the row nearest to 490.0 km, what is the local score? 1.4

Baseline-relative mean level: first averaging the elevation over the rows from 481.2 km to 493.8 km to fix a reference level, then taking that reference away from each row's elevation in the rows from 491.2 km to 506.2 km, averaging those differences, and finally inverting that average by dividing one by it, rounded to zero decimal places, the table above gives 10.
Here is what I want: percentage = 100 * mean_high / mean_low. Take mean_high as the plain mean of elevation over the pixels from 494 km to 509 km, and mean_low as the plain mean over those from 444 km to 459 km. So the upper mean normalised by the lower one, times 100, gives 97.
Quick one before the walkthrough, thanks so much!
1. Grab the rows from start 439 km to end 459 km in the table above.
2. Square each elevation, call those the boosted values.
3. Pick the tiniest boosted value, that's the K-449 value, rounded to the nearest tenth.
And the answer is 1.3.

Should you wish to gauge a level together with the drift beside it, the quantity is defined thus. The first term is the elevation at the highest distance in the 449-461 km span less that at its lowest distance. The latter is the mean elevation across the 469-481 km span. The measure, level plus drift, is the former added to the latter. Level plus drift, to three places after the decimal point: 1.060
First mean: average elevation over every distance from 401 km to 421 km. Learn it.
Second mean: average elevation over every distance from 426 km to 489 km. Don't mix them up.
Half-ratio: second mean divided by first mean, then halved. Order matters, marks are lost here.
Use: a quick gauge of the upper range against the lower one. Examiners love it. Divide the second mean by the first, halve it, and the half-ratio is 0.477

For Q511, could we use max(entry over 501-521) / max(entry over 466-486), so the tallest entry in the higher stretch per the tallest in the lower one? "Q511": 1.03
